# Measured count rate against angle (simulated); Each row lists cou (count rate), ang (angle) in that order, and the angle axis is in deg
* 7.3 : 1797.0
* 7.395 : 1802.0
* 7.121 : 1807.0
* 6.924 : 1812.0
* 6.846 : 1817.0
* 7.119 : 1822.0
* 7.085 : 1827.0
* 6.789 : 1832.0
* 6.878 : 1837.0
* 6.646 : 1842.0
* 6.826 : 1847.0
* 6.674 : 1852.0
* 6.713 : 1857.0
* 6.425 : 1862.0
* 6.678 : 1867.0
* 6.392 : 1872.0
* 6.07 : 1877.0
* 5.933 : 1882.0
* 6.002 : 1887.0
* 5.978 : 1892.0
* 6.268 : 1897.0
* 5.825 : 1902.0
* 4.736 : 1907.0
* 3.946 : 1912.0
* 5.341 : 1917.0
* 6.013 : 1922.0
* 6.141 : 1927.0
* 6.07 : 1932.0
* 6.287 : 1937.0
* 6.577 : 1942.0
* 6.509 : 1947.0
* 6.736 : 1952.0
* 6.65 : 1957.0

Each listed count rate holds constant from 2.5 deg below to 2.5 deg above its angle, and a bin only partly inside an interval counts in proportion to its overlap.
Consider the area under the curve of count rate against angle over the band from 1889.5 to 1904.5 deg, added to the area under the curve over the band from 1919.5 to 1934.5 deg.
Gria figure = 181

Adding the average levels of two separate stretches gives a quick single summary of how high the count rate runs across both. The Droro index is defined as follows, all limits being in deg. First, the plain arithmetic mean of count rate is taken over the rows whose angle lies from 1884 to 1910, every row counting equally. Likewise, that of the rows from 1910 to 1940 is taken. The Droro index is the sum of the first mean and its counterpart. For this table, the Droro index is 11.4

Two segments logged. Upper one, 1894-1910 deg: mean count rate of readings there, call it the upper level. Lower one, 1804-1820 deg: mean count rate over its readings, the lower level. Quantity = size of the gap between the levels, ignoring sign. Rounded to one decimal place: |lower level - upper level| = 1.4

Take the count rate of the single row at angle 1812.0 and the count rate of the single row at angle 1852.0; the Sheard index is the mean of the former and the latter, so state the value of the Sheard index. 6.80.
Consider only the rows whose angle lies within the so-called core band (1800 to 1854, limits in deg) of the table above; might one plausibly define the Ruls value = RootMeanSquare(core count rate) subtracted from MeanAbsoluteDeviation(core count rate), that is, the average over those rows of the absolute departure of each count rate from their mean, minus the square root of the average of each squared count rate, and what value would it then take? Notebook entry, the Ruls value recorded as -6.76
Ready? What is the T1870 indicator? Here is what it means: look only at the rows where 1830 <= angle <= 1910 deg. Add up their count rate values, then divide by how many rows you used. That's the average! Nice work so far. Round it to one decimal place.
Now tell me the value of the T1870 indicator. 6.3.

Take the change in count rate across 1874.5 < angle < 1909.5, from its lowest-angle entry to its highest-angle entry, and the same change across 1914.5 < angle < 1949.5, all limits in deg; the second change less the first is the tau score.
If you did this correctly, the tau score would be 2.5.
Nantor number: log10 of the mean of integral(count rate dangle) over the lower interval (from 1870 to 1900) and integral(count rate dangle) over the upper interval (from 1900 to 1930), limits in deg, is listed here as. 2.23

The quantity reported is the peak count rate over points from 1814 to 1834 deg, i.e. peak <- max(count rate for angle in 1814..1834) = 7.119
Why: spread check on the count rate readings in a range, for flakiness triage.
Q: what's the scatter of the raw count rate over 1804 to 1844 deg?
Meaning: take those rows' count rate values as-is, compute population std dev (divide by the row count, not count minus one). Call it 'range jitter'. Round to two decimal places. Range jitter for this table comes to 0.16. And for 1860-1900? 0.25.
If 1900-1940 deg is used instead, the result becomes 0.77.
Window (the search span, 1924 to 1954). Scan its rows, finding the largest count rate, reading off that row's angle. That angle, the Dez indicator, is 1952.0 deg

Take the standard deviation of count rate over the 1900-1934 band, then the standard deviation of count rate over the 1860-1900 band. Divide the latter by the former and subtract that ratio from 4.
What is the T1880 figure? 3.68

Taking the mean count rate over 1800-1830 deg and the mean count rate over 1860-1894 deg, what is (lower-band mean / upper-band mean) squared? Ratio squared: 1.30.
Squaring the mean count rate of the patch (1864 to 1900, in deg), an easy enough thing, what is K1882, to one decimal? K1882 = 38.3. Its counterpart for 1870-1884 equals 37.6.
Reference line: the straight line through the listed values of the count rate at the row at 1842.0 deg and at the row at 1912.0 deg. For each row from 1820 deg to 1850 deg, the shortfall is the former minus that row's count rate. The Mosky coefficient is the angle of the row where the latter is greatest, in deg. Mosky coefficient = 1822.0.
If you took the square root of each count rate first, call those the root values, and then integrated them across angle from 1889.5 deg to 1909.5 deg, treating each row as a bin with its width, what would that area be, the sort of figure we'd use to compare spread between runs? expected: 48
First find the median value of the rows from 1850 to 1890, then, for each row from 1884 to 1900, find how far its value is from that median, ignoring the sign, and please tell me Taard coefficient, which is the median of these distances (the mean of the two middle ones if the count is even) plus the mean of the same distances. 0.7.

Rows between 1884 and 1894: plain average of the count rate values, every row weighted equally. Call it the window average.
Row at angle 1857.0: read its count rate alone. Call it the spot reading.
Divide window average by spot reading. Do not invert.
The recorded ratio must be 0.89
